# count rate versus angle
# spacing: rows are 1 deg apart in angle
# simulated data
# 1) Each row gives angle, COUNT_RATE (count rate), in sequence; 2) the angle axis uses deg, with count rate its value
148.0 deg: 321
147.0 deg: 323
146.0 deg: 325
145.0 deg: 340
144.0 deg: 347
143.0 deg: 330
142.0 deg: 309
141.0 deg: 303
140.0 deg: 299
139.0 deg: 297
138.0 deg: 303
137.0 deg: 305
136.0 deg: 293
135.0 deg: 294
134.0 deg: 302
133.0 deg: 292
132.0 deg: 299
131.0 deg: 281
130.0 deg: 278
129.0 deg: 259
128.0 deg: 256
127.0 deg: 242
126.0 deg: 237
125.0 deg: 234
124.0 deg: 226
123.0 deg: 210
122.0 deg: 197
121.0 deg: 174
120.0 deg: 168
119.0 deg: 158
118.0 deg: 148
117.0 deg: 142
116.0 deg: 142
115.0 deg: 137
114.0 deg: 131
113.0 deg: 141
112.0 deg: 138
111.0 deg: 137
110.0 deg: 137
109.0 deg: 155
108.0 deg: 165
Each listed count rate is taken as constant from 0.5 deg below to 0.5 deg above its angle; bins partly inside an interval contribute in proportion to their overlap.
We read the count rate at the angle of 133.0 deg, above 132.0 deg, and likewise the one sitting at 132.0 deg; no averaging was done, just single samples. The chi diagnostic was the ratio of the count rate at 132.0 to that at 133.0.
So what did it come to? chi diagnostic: 1.02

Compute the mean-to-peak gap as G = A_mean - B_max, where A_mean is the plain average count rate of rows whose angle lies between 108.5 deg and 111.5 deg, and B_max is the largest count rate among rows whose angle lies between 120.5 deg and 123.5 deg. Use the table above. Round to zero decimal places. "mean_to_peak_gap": -67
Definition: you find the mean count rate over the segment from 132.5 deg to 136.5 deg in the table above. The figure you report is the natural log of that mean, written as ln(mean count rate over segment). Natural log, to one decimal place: 5.7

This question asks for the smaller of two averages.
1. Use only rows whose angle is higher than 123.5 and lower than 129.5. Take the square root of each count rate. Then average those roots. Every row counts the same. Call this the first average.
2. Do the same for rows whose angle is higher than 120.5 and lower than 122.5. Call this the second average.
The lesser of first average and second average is 13.6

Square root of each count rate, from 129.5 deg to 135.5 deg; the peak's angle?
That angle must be 134.0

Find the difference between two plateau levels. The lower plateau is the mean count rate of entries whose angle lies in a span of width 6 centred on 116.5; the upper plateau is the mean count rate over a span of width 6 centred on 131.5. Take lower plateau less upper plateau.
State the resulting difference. -142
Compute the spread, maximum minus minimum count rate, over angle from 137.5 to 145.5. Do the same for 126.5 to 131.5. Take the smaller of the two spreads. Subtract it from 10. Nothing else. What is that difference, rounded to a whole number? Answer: -29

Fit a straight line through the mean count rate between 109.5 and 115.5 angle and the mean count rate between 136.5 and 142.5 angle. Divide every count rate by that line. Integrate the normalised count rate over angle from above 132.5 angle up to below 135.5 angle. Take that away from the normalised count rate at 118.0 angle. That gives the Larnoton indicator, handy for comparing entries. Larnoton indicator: -2.4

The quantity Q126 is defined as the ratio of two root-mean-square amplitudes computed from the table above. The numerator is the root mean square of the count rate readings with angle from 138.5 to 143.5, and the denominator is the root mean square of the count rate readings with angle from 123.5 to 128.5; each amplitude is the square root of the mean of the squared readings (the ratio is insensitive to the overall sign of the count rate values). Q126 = 1.3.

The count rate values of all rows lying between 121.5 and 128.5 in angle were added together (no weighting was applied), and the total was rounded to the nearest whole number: 1602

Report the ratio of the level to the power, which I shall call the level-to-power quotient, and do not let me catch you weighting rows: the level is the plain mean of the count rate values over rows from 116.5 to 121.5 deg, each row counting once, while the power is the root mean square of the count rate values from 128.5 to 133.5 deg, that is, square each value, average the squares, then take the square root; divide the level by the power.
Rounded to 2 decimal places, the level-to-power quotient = 0.56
